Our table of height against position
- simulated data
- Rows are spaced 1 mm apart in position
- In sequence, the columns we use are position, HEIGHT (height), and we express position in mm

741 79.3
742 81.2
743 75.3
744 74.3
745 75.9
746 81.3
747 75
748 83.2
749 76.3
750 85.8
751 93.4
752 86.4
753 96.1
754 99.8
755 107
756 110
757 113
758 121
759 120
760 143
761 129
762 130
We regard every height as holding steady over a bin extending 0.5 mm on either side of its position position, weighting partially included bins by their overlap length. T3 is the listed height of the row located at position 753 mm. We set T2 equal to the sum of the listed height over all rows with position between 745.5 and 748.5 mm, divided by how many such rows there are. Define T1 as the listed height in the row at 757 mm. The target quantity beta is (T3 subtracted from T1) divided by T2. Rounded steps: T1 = 113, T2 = 80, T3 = 96.1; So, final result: 0.2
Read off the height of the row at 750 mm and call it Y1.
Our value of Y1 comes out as 85.8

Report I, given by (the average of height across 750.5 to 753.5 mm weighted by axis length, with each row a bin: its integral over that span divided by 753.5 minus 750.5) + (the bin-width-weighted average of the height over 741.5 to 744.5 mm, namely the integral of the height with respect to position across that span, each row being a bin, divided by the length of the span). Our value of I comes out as 169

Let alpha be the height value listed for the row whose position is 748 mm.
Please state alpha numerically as 83.2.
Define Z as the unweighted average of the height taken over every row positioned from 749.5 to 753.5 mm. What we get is 90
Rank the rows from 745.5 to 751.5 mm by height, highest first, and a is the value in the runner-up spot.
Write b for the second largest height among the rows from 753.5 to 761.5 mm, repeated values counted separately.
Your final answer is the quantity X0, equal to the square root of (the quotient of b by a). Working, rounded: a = 85.8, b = 129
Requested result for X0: 1.23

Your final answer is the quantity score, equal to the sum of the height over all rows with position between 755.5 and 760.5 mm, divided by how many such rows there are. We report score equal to 121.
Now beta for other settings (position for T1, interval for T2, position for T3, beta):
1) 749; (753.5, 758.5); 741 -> 0.0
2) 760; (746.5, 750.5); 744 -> 0.9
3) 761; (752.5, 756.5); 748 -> 0.4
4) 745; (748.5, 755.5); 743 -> 0.0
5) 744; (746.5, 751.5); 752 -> -0.1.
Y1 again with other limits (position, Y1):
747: 75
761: 129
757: 113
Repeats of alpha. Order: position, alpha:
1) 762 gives 130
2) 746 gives 81.3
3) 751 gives 93.4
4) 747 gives 75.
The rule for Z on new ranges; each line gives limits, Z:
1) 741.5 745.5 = 77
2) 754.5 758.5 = 113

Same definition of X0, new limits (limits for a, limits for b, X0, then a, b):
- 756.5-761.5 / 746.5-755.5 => 0.88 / 129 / 99.8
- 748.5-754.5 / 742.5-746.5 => 0.89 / 96.1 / 75.9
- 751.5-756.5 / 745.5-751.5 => 0.90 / 107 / 85.8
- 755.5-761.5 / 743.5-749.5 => 0.79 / 129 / 81.3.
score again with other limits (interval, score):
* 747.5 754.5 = 89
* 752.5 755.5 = 101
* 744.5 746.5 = 79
